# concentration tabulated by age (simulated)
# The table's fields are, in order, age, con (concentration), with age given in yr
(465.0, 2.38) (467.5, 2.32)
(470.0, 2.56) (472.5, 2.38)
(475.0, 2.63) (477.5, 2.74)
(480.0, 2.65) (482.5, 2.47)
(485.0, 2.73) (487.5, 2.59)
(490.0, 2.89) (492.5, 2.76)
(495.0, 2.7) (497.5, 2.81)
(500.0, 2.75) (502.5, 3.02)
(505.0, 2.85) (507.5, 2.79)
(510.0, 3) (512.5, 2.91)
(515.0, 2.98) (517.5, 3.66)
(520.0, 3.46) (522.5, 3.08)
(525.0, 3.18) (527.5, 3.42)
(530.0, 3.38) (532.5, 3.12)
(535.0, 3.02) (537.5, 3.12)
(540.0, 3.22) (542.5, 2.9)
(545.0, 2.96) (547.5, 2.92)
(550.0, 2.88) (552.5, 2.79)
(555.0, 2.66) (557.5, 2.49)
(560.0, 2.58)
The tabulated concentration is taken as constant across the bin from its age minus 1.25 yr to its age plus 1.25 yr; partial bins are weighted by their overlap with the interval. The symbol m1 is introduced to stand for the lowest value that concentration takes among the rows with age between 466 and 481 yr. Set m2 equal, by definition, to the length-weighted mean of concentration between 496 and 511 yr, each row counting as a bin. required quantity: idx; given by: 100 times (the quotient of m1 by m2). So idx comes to 81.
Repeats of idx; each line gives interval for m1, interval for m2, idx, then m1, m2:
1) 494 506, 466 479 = 107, 2.7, 2.5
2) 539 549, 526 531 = 86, 2.9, 3.4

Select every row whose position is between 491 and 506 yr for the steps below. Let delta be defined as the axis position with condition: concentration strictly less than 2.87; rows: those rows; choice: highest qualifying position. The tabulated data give 505.0 yr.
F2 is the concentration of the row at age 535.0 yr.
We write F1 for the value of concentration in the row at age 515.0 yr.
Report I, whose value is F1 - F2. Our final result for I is 0.0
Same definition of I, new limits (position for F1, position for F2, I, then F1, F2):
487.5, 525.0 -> -0.6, 2.59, 3.18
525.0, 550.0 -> 0.3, 3.18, 2.88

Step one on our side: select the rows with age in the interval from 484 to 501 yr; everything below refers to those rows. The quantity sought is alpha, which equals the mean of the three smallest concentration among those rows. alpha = 2.67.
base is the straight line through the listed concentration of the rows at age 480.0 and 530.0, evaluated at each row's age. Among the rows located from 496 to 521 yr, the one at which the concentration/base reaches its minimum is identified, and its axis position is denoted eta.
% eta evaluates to 507.5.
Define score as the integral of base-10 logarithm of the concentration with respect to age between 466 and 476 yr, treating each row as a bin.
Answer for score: 3.9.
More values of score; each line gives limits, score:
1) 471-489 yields 7.5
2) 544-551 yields 3.3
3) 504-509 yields 2.3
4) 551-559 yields 3.4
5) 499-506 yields 3.2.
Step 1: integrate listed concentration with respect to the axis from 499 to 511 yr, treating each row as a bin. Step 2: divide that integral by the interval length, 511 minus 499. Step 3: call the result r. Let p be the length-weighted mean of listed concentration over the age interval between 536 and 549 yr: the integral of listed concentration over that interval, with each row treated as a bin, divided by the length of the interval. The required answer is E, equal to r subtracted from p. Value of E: 0.1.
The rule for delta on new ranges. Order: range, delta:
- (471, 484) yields 482.5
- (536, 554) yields 552.5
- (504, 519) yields 507.5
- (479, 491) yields 487.5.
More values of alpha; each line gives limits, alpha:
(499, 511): 2.80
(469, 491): 2.47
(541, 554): 2.86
